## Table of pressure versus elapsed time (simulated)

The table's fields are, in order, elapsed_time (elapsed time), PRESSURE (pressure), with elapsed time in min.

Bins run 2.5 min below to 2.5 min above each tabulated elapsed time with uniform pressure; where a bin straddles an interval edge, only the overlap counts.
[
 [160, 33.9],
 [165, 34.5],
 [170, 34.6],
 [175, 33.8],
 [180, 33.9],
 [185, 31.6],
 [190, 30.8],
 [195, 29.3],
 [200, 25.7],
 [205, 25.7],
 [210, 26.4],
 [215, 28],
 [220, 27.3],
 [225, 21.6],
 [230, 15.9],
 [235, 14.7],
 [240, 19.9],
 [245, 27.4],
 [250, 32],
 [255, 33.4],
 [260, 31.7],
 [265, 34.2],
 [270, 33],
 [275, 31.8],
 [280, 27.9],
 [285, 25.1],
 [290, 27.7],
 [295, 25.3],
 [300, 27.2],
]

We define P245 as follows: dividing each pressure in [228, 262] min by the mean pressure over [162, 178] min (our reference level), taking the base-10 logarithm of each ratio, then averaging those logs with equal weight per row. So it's -0.16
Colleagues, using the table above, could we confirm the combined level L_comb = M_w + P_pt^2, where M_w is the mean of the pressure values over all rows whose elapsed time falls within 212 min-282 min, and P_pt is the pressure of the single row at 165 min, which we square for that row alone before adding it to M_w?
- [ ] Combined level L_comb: 1217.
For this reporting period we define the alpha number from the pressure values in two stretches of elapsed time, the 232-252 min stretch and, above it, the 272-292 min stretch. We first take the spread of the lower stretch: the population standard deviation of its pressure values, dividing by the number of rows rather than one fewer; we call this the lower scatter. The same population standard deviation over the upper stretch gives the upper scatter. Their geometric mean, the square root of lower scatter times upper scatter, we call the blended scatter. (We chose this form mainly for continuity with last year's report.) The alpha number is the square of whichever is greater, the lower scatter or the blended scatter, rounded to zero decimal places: 44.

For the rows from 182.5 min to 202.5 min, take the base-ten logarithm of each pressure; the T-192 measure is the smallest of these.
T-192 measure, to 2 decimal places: 1.41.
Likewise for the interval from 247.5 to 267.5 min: 1.50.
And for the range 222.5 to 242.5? 1.17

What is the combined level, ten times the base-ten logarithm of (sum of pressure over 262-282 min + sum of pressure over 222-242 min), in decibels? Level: 23.0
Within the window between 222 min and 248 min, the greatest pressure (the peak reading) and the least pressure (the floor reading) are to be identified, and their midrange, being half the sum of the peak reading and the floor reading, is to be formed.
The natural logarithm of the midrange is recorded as 3.05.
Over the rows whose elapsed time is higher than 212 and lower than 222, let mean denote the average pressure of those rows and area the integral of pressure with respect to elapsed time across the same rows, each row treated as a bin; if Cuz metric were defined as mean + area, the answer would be 304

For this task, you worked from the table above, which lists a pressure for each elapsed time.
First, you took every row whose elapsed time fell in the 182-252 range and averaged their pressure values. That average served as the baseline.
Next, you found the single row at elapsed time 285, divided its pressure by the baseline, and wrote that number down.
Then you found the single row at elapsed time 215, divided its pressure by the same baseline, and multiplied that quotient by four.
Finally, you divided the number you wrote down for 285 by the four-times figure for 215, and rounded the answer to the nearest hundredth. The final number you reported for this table 0.22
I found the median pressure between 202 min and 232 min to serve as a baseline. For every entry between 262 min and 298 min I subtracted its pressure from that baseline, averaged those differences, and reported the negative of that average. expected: 3.2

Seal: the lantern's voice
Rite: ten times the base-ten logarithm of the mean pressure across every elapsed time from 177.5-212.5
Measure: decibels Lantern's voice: 14.6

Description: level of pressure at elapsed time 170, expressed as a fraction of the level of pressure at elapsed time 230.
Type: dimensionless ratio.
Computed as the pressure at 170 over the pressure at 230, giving 2.18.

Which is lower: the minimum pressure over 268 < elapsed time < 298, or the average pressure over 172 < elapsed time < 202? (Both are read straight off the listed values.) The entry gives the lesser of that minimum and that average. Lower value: 25.1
